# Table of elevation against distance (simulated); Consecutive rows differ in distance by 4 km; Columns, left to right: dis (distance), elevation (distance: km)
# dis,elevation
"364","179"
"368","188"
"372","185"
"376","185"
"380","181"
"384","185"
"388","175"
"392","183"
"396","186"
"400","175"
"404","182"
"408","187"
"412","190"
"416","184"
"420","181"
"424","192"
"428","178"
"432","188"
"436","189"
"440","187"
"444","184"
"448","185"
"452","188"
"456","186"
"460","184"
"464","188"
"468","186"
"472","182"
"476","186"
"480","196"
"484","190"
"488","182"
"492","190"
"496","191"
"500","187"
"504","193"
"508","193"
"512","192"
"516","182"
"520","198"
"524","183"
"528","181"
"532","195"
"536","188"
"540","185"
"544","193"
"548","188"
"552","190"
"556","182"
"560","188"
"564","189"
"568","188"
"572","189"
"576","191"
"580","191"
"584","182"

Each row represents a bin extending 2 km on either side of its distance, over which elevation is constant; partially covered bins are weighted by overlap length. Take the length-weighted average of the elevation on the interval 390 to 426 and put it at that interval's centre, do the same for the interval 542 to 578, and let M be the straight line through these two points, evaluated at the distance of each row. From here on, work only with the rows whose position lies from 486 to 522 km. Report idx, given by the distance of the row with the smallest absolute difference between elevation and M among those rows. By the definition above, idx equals 500 km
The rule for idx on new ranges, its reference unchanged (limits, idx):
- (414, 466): 456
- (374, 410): 392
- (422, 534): 500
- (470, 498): 476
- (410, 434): 416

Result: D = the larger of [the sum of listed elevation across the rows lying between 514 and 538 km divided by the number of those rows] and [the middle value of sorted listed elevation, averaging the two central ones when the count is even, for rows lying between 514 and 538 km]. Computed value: 188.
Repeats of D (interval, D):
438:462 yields 186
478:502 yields 190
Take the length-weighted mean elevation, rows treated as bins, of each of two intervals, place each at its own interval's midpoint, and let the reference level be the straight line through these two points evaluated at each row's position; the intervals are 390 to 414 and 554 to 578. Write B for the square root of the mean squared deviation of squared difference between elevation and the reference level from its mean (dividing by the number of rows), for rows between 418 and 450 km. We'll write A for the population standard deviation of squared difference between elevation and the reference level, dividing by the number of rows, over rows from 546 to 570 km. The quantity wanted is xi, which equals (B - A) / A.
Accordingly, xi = 0.7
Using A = 11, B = 20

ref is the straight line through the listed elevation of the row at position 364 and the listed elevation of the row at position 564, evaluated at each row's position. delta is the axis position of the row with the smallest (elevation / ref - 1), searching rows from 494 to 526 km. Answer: 516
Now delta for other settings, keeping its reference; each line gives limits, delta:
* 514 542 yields 528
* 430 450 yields 444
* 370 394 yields 388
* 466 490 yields 488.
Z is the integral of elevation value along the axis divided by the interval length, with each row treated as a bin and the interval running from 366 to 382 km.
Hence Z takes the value 185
